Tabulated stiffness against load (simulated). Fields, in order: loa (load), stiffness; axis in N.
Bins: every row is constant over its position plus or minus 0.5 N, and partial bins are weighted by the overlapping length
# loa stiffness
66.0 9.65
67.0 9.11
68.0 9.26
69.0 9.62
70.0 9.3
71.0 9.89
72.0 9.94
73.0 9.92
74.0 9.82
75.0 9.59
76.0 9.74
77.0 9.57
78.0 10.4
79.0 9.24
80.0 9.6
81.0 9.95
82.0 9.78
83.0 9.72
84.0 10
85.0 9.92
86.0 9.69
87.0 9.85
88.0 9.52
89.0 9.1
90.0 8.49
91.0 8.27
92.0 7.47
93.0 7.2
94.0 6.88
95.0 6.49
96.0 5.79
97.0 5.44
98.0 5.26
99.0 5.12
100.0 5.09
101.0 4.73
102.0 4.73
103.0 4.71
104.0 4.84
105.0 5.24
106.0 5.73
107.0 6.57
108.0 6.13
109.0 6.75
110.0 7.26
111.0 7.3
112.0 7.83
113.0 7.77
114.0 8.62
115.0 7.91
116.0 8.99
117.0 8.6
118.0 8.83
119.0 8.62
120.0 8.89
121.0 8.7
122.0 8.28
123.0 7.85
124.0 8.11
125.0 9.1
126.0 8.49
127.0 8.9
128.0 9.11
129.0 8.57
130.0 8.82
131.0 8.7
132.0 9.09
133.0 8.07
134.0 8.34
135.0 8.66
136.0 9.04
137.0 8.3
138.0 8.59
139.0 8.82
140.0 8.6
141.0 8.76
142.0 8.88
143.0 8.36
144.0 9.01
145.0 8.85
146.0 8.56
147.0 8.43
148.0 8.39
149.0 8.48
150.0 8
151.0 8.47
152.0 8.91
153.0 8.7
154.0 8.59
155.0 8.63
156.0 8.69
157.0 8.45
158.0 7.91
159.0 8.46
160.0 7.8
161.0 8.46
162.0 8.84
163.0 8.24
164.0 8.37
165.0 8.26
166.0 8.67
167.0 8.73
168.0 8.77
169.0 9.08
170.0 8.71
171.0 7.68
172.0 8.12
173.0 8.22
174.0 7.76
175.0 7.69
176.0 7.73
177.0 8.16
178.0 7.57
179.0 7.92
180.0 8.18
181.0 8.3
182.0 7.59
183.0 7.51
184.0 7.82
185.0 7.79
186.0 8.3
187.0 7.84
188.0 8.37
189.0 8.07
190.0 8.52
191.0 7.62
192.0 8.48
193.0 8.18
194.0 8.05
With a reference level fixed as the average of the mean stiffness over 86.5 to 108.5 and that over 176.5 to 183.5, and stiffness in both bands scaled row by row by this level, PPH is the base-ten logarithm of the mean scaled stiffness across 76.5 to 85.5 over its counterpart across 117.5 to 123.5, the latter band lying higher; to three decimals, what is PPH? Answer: 0.060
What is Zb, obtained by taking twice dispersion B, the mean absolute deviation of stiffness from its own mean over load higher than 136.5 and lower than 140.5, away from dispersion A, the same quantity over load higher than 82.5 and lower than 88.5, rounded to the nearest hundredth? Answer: -0.14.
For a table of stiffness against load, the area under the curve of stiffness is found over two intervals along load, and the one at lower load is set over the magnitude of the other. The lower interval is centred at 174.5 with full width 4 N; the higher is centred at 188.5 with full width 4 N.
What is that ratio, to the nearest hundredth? 0.96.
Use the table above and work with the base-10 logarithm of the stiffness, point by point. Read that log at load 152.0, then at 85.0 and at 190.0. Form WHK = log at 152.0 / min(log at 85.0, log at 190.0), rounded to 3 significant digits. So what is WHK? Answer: 1.02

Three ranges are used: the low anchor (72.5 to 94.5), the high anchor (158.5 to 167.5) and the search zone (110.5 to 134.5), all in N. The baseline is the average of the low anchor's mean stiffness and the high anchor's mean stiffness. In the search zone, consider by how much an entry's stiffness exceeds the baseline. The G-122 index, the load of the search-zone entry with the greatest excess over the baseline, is 128.0 N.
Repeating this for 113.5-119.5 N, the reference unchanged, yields 116.0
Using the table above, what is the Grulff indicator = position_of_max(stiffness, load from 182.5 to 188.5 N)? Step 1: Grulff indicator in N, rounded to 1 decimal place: 188.0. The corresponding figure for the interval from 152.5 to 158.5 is 153.0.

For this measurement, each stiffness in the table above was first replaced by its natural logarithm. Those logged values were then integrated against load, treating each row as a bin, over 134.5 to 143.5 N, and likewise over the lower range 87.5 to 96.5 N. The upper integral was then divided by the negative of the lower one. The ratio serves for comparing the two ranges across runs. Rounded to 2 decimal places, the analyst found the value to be -1.06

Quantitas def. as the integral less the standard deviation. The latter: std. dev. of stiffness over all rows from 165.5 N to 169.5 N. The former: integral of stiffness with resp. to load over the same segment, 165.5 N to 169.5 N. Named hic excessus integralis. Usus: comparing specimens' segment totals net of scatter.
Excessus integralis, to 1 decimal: 35.1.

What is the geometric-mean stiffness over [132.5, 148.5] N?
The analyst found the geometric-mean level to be 8.6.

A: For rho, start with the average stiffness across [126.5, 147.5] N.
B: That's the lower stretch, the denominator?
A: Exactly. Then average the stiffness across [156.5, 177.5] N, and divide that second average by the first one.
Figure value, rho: 0.95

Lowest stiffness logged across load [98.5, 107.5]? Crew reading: 4.71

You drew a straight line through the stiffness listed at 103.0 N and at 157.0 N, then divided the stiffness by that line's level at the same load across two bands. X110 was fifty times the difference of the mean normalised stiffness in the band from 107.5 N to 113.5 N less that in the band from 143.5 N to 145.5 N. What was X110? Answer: 10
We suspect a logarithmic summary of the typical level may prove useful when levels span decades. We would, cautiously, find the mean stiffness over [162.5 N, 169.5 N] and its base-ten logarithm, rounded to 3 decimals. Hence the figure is 0.934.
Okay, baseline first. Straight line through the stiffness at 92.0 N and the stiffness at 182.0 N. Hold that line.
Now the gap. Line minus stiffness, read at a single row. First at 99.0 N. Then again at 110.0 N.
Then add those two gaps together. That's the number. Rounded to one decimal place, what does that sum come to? 2.6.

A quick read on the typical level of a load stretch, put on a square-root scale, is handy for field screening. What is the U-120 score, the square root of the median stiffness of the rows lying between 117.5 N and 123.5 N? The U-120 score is 2.94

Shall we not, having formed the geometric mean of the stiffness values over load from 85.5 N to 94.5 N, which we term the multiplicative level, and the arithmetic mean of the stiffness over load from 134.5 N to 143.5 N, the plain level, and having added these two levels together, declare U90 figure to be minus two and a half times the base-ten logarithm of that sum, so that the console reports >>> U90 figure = -3.08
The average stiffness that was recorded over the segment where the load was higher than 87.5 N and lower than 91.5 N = 8.8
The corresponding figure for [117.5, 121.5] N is 8.8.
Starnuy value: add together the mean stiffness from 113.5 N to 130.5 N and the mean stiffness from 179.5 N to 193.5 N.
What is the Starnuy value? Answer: 16.65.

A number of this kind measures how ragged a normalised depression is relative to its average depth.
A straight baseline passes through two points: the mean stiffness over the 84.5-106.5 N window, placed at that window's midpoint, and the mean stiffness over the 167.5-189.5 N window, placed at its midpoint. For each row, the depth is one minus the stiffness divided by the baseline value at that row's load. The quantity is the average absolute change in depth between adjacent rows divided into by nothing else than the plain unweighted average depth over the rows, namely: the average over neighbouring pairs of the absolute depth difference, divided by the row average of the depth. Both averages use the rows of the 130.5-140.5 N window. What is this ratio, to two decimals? -0.35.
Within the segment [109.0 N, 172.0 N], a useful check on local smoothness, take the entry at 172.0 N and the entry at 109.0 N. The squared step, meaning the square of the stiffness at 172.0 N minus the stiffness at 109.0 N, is 1.9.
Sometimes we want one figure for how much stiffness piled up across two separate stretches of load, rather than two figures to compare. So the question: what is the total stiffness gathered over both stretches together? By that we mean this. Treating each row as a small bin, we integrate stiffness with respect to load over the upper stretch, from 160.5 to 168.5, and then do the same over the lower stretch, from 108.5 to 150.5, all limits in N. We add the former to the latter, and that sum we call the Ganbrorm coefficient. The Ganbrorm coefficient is 424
